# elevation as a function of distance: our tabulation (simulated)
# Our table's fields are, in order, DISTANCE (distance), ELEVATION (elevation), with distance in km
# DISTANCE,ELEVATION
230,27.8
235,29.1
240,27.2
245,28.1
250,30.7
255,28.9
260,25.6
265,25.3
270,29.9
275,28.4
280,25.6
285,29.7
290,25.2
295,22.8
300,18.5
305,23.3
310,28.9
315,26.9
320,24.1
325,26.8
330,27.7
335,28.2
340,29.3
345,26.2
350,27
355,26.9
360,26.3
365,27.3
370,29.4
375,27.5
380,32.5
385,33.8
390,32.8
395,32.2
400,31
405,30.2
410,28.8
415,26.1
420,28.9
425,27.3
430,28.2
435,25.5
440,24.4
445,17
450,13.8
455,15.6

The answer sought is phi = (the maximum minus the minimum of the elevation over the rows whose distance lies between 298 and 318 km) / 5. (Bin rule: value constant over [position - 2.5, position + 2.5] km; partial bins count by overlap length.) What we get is 2.08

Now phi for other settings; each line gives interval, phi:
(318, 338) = 0.82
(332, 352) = 0.62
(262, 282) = 0.92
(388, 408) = 0.52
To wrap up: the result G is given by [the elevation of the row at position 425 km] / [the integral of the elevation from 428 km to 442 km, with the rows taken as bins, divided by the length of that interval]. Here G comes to 1.05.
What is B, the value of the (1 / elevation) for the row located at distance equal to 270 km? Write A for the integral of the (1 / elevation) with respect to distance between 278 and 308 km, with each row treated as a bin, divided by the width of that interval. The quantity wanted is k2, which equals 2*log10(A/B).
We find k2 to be 0.20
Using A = 0.0421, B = 0.0334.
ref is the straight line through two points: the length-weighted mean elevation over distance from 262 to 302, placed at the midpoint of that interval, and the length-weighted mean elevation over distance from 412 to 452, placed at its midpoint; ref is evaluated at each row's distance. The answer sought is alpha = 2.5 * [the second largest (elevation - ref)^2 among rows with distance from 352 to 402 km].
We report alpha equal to 170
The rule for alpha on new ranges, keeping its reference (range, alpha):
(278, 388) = 153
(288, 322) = 30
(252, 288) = 39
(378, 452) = 211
